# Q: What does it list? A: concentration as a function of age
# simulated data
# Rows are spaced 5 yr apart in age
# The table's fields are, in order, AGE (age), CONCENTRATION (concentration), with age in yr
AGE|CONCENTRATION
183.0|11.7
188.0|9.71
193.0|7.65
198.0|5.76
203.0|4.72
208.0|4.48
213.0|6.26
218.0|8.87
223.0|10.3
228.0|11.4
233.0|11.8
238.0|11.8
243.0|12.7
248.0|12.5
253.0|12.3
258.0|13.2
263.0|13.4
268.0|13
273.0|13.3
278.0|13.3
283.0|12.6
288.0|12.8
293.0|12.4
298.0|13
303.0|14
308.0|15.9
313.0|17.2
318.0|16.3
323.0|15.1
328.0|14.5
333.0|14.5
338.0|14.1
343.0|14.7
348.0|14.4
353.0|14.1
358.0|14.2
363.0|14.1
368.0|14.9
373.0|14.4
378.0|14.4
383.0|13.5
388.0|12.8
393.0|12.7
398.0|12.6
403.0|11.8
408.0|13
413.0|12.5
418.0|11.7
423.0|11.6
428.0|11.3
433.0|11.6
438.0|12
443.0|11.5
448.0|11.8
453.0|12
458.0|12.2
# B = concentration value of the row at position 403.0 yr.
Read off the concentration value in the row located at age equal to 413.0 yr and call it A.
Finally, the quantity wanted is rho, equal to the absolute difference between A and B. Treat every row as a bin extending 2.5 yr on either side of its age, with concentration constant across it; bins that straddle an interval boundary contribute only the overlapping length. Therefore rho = 0.7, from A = 12.5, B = 11.8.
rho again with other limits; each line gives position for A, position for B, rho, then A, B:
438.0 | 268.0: 1.0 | 12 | 13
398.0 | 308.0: 3.3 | 12.6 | 15.9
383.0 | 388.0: 0.7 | 13.5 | 12.8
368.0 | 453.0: 2.9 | 14.9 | 12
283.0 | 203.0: 7.9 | 12.6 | 4.72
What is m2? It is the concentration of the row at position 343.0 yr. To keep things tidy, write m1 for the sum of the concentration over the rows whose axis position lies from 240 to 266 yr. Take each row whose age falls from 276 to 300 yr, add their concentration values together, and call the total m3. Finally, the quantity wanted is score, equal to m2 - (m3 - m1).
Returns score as 14.7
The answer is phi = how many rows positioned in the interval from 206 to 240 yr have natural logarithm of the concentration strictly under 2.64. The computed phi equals 7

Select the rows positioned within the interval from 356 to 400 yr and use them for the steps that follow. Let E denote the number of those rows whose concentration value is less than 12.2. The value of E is 0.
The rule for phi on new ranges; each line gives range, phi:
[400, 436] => 7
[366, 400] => 4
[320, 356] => 0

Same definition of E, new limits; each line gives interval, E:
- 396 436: 5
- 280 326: 0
